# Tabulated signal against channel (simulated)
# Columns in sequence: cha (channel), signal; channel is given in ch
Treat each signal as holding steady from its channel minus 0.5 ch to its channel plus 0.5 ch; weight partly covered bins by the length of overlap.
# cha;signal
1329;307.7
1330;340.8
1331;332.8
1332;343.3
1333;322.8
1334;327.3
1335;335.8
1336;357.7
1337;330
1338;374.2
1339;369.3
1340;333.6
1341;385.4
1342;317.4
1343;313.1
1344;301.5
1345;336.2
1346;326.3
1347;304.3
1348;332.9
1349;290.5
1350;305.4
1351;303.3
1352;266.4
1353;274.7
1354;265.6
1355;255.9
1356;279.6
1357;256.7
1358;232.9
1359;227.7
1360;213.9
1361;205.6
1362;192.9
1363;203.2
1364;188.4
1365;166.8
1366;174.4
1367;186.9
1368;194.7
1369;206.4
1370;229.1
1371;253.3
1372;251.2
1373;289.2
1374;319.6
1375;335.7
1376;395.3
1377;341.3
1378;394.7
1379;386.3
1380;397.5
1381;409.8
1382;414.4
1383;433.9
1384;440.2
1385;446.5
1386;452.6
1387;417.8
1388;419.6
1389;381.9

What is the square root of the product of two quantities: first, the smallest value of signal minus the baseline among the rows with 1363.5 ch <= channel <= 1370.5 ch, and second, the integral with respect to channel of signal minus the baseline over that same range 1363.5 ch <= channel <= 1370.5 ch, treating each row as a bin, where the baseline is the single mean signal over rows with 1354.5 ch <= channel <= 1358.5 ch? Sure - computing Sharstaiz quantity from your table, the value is 200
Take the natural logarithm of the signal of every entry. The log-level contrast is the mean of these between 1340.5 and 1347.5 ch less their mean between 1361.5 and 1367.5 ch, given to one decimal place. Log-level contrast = 0.6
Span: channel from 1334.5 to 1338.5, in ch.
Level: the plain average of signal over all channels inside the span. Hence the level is 349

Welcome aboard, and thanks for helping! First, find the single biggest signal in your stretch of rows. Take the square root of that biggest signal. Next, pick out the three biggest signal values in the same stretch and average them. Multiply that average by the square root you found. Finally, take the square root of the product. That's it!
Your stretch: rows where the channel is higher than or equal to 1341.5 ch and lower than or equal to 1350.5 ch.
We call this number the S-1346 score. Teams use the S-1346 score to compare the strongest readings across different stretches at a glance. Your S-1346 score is 78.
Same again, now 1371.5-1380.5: 89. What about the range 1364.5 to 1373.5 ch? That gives 67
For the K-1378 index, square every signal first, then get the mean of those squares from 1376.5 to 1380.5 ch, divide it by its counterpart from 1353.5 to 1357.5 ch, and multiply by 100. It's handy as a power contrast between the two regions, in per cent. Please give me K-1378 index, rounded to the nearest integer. 207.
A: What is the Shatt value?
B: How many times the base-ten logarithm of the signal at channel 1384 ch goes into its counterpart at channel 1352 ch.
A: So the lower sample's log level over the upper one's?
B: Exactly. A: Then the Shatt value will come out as 0.92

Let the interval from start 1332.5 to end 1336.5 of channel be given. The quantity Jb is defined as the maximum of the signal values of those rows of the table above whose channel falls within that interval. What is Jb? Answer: 357.7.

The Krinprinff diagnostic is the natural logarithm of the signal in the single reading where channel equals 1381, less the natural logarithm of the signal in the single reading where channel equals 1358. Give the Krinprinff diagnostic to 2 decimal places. 0.57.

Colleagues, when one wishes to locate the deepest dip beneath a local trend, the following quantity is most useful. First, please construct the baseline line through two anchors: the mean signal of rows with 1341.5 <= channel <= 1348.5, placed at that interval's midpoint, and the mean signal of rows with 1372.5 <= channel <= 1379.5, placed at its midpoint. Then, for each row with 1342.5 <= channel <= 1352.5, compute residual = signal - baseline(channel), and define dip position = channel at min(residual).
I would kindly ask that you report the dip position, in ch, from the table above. 1352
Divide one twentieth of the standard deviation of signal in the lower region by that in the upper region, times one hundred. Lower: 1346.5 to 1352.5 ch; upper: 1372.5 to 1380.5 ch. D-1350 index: 2.6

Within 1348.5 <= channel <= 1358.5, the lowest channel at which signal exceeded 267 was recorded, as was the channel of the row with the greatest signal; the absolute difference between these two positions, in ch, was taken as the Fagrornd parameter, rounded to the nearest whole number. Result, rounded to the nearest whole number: 1 ch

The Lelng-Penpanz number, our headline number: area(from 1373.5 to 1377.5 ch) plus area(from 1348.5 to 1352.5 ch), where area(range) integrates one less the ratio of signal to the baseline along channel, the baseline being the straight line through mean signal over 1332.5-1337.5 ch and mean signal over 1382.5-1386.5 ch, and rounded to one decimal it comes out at 1.6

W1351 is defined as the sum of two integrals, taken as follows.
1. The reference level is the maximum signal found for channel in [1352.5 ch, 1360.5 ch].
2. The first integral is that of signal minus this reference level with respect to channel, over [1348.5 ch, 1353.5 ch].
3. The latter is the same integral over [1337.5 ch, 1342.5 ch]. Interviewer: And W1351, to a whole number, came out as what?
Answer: 424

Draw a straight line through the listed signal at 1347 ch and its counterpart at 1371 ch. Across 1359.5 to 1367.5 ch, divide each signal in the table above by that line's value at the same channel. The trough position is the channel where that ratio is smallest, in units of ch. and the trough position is 1365 ch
